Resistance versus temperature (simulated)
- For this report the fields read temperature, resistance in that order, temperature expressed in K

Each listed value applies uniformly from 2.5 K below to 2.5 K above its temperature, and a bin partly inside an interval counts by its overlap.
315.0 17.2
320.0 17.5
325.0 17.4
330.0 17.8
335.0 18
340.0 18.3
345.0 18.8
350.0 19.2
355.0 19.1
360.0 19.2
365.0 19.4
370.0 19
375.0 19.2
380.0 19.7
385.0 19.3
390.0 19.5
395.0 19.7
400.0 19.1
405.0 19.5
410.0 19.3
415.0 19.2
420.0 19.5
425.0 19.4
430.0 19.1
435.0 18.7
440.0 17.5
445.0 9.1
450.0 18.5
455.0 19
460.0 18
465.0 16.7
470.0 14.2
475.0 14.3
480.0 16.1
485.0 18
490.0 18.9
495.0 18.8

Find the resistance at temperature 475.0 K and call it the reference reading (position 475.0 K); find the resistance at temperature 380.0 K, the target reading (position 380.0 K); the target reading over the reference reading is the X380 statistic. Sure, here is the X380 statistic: 1.38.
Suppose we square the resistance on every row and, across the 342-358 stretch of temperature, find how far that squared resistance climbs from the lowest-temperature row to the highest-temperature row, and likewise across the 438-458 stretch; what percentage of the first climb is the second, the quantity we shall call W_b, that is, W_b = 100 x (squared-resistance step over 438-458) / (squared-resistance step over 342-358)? 482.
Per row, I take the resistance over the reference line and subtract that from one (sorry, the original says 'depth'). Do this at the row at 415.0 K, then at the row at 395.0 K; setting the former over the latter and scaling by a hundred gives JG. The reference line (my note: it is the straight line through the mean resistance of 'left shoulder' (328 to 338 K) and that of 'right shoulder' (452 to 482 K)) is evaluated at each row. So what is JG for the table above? 90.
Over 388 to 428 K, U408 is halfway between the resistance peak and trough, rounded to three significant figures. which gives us 19.4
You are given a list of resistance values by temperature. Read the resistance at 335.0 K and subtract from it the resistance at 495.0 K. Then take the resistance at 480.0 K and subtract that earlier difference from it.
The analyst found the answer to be 16.9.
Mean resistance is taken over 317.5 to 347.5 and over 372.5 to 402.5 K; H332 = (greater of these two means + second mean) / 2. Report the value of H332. 19.4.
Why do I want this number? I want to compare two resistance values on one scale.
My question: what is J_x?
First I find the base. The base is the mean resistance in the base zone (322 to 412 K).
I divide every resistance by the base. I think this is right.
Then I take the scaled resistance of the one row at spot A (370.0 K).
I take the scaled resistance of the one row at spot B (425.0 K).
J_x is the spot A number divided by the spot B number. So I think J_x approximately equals 0.98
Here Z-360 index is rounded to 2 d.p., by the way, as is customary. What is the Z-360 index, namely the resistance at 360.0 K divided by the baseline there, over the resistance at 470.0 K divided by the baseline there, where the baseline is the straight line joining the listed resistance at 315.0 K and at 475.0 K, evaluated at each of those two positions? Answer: 1.19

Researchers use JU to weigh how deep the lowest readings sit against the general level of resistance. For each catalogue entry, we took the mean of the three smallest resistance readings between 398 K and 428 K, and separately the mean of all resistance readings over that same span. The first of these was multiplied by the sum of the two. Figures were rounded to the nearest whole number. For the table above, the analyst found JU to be 740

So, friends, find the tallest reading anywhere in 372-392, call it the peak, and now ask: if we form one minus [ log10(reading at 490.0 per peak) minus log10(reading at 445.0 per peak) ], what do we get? 0.68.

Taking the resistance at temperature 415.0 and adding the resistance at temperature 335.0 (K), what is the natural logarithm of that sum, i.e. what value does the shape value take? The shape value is 3.62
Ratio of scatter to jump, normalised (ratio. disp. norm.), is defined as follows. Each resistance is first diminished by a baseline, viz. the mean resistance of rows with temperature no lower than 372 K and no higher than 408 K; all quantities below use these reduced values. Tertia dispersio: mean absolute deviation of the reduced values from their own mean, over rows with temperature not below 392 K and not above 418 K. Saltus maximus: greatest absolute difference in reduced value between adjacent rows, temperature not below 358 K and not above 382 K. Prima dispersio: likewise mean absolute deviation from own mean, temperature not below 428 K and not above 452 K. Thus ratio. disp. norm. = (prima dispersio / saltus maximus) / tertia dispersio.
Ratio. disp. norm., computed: 31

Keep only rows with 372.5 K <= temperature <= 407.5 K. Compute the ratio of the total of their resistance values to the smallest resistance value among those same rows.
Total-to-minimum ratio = 7.1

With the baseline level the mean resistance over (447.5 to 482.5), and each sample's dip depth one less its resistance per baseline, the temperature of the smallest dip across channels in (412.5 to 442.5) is 420.0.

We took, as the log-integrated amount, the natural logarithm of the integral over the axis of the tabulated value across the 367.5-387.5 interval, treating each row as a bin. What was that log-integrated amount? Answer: 5.96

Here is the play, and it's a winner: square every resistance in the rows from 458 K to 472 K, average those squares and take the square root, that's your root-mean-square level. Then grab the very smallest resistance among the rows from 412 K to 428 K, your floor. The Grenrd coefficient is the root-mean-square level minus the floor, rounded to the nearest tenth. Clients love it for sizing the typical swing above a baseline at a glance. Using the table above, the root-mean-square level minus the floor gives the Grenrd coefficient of -2.8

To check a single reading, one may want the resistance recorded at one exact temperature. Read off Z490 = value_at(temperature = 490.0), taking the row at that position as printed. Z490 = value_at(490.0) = 18.9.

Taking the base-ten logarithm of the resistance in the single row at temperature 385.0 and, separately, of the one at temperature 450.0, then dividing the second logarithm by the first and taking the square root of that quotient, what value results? 0.993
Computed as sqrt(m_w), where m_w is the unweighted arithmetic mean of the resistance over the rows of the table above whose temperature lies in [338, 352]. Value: 4.33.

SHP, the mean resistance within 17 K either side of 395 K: 19.4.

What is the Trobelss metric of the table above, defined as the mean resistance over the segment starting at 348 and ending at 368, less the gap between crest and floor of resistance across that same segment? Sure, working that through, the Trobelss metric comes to 19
